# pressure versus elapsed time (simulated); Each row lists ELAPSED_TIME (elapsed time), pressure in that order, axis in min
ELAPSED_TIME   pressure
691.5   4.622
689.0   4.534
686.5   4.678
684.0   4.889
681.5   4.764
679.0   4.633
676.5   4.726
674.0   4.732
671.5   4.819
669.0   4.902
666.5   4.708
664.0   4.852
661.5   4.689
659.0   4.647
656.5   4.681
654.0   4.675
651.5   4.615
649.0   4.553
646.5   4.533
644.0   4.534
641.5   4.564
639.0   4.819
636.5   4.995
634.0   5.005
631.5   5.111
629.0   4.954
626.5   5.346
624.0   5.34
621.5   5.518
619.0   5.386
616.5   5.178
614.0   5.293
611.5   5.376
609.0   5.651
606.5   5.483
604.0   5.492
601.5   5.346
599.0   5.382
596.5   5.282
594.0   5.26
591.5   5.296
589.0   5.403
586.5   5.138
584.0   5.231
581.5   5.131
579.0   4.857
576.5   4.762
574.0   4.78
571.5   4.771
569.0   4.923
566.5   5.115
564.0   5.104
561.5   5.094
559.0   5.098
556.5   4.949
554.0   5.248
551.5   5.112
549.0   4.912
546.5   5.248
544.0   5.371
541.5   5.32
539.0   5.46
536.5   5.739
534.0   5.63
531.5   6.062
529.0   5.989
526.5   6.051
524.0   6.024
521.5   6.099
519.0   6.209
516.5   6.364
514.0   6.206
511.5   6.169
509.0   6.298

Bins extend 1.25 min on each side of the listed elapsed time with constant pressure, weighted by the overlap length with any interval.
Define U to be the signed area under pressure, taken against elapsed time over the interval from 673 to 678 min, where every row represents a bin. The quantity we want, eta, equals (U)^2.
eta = 558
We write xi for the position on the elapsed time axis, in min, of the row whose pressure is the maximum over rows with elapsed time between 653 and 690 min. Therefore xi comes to 669.0 min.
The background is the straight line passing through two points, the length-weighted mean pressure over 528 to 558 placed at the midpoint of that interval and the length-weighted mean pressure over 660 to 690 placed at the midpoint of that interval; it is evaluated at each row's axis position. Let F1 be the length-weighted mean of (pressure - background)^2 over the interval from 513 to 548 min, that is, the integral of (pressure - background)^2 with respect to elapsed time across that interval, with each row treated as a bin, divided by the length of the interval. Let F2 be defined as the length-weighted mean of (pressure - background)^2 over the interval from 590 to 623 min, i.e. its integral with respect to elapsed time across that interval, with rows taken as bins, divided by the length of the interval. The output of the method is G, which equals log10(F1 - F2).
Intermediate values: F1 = 0.227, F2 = 0.103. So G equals -0.91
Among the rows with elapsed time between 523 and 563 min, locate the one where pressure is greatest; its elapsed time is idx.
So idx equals 531.5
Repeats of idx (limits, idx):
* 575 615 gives 609.0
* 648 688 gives 669.0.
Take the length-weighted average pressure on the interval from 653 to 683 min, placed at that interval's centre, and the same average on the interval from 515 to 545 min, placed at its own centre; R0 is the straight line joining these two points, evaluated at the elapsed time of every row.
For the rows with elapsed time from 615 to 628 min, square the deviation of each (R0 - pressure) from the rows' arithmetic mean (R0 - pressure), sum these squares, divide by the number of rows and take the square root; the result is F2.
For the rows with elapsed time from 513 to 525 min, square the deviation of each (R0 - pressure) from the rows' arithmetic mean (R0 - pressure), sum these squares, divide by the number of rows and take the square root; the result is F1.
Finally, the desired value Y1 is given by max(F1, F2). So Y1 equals 0.123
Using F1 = 0.095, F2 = 0.12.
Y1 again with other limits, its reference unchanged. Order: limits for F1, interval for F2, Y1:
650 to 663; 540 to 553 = 0.145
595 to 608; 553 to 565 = 0.107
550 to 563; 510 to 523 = 0.091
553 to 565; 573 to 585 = 0.219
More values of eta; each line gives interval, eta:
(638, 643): 547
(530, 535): 860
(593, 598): 696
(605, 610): 773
